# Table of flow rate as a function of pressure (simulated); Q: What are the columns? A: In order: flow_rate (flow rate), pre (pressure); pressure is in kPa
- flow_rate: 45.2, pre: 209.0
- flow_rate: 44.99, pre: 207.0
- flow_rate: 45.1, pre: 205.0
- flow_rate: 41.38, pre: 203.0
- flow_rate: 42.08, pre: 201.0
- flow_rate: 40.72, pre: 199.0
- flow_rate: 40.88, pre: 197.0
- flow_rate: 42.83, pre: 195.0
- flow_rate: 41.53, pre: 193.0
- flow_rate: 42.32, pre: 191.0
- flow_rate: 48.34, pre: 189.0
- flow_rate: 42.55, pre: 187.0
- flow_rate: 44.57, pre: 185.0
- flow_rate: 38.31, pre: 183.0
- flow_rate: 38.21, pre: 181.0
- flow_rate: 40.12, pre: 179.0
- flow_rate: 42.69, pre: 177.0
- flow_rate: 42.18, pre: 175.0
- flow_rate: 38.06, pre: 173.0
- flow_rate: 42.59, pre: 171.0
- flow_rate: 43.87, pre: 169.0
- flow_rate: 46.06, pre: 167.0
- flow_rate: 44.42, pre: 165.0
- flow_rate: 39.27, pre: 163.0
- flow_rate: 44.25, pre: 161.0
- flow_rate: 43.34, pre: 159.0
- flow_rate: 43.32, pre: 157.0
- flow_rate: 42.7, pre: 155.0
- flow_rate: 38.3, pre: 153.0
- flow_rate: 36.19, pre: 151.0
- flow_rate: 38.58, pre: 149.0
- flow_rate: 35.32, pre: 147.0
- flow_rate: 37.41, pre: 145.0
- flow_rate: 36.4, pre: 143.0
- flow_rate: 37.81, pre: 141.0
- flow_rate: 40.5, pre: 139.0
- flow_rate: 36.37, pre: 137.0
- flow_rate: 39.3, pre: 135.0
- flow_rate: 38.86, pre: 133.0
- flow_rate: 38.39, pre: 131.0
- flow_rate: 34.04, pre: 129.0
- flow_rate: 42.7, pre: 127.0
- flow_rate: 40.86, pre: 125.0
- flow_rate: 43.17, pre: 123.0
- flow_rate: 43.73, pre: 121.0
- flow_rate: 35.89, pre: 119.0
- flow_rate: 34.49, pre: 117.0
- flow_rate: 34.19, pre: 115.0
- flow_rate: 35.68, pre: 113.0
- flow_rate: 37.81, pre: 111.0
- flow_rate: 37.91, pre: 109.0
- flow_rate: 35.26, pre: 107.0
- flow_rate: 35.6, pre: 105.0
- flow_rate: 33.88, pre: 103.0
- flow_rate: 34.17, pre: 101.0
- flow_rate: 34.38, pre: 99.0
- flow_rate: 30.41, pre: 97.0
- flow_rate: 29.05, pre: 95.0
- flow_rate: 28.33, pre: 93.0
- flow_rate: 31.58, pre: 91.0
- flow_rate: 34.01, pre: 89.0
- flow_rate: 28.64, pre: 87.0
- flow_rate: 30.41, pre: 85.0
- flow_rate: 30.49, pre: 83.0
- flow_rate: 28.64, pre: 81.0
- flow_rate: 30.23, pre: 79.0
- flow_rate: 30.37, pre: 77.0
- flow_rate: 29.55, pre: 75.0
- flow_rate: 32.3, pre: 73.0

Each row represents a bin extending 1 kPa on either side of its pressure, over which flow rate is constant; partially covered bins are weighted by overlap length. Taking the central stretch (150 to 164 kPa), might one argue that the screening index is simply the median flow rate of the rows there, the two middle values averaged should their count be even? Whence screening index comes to 43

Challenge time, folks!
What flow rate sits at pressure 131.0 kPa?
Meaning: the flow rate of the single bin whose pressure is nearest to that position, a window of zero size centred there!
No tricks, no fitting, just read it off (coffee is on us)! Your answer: 38.39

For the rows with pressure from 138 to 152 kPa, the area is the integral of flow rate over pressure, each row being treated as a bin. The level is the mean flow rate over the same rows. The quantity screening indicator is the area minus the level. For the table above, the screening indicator 487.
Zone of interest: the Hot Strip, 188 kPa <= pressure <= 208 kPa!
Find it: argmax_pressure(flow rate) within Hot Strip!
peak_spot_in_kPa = 189.0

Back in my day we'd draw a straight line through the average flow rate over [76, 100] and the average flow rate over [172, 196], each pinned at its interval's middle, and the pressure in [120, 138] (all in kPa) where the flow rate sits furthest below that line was 129.0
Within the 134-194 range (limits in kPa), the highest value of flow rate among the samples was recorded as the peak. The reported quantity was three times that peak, 145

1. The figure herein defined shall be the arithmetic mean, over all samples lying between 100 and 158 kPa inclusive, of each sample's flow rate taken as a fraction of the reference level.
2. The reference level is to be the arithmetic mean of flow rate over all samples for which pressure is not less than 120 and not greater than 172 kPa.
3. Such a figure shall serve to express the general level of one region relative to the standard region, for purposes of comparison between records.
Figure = 0.94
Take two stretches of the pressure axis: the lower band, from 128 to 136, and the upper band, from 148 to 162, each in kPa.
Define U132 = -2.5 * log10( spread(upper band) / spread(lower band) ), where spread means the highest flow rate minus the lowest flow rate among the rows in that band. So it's -0.46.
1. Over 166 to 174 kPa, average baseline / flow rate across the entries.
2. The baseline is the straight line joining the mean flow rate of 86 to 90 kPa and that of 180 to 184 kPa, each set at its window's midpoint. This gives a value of 0.88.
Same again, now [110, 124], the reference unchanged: 0.89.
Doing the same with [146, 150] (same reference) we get 0.97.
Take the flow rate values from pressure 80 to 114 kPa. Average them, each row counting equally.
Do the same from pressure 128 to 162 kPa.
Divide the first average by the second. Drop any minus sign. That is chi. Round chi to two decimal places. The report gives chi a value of 0.84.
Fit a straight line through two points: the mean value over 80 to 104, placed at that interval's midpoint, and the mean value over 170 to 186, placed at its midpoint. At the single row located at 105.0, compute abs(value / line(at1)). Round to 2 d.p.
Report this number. 1.09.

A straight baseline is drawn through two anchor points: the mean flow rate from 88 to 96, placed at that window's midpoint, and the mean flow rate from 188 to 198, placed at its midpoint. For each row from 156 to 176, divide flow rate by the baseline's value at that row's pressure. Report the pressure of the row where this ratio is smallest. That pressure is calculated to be 173.0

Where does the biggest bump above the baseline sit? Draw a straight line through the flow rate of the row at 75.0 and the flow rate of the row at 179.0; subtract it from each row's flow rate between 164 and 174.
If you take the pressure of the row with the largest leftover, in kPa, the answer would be 167.0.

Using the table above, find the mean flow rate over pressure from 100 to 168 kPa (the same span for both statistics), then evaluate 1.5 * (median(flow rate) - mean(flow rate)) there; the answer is -0.9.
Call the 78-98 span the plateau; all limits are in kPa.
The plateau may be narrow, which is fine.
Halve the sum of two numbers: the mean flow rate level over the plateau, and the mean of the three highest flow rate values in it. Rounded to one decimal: 31.1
